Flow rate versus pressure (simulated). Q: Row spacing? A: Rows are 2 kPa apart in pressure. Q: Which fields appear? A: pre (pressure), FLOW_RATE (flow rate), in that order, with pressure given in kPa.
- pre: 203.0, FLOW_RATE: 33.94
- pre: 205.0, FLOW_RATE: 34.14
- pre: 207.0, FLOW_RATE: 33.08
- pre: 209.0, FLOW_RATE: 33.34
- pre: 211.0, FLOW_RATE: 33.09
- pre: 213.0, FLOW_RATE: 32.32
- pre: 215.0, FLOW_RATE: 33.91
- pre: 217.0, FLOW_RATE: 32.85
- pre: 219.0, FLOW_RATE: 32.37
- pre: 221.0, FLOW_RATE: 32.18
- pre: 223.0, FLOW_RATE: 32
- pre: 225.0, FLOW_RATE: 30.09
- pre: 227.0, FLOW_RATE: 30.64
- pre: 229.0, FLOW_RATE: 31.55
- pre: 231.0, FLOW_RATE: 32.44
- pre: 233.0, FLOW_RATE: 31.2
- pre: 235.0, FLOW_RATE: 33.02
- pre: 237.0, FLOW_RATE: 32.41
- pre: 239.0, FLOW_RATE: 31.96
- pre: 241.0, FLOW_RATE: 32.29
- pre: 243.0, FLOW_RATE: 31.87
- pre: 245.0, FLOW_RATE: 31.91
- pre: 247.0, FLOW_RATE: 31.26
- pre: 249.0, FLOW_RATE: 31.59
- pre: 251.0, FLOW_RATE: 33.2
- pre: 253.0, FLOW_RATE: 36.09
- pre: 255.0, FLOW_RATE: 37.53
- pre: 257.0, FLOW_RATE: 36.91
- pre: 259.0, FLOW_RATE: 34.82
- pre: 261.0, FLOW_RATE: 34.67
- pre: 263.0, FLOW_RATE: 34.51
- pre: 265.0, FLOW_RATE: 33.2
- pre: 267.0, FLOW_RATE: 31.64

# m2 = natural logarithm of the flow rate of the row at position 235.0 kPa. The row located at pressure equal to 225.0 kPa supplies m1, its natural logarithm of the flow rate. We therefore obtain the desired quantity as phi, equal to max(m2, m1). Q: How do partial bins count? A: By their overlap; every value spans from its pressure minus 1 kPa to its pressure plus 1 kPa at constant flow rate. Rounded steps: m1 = 3.40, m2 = 3.50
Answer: 3.50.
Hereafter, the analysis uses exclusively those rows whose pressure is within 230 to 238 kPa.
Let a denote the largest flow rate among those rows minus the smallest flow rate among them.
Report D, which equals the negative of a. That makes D -1.8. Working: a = 1.8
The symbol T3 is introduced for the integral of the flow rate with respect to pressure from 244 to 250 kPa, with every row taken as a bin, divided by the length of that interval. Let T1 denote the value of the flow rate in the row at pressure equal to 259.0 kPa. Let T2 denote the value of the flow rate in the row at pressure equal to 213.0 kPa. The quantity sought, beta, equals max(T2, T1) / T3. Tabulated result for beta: 1.10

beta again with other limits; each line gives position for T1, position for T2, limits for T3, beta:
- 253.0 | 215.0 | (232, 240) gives 1.12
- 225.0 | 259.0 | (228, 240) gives 1.08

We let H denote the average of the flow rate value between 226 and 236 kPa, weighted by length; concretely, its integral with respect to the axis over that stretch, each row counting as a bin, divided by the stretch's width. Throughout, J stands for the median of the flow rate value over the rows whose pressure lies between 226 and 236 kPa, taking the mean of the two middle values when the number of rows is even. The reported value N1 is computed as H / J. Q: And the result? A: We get 1.01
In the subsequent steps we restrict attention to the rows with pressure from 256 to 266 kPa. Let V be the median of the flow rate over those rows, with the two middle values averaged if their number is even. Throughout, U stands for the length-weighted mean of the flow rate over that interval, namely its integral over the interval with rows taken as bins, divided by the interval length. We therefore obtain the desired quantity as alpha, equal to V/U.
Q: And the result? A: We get 1.00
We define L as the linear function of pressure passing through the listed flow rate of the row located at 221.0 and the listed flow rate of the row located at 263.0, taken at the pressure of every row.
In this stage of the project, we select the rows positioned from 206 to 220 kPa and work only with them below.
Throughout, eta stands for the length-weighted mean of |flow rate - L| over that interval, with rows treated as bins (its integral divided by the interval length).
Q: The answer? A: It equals 1.3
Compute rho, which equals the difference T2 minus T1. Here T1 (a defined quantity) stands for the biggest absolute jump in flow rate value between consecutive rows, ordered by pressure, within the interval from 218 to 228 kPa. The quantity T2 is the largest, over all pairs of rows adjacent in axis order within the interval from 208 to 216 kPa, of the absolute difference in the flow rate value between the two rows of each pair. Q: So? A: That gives -0.3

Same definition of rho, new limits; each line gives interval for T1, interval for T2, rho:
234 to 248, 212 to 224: 0.9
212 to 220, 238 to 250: -0.9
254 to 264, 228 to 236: -0.3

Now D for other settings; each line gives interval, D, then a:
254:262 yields -2.9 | 2.9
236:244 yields -0.5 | 0.5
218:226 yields -2.3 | 2.3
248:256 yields -5.9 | 5.9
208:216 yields -1.6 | 1.6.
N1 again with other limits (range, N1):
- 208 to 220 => 1.00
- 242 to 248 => 0.99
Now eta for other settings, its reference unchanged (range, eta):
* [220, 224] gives 0.1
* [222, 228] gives 1.5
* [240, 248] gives 1.6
